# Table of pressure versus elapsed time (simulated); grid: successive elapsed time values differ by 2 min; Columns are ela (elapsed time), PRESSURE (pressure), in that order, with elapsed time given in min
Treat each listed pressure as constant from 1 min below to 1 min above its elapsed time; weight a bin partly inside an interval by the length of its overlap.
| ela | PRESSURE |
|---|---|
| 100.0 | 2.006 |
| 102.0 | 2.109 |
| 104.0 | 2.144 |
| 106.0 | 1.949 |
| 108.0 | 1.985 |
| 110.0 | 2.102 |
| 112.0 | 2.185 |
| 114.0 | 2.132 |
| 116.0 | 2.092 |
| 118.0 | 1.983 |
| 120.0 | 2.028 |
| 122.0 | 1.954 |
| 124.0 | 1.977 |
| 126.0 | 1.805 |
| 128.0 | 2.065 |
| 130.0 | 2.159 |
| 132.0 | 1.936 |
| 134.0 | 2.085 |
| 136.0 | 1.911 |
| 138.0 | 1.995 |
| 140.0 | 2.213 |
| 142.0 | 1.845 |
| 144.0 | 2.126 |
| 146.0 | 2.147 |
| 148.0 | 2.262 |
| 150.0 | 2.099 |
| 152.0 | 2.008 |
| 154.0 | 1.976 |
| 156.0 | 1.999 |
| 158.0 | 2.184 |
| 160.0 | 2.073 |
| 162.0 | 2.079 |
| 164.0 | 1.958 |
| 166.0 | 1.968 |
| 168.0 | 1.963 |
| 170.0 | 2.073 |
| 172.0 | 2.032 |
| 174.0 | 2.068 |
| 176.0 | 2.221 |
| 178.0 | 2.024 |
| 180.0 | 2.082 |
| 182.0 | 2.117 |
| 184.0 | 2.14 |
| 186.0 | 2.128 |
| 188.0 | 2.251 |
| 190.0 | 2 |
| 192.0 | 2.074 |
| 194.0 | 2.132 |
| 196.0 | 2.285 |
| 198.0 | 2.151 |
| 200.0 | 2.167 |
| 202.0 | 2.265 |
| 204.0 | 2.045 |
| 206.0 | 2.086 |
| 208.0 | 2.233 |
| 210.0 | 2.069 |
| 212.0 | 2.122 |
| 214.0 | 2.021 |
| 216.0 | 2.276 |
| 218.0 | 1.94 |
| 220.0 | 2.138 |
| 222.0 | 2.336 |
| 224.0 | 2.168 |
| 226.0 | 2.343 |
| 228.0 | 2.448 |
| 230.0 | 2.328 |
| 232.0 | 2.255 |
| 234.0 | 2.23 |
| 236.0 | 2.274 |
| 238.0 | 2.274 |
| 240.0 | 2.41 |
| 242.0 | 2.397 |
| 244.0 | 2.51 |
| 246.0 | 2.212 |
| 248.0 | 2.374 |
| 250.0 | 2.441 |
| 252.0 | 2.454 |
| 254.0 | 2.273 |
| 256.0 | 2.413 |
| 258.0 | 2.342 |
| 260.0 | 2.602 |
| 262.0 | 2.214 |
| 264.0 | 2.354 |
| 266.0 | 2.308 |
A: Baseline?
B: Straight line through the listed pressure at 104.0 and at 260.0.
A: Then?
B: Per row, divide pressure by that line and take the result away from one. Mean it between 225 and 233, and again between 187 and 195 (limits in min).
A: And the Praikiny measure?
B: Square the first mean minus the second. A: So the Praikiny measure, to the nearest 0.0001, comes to 0.0027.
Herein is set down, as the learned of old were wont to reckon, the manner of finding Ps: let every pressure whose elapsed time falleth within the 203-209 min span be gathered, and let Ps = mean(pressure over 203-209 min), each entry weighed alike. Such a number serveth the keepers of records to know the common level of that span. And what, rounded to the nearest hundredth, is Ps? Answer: 2.12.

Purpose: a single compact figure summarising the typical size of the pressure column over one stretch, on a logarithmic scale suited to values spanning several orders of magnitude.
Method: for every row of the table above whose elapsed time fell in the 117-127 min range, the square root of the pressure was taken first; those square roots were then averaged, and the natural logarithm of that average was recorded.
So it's 0.334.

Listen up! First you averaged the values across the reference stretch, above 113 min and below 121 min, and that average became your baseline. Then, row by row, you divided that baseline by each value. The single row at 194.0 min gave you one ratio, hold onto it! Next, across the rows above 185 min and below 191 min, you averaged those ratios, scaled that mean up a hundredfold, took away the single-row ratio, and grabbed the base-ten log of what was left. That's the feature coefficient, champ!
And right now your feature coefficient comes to 1.98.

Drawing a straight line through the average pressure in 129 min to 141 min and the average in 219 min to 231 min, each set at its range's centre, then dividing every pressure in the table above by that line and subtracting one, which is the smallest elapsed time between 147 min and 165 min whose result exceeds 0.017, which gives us 148.0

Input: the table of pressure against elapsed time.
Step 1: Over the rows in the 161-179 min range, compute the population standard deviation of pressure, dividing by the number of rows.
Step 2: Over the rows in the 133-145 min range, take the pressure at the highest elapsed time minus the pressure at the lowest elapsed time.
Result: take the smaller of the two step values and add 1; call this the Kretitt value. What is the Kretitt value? 1.04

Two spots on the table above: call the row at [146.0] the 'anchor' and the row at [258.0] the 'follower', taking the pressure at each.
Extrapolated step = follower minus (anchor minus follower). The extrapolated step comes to 2.5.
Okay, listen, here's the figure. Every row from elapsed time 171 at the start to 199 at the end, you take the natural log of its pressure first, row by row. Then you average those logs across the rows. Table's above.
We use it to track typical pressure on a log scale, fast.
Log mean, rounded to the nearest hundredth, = 0.75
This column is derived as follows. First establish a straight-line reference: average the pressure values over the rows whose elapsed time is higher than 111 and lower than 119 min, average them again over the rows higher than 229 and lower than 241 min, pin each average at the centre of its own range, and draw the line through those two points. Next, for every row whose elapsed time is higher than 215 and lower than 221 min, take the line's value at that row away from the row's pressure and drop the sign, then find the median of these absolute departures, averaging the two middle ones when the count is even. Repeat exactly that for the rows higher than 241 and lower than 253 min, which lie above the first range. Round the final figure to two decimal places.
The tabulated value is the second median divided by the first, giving 0.84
